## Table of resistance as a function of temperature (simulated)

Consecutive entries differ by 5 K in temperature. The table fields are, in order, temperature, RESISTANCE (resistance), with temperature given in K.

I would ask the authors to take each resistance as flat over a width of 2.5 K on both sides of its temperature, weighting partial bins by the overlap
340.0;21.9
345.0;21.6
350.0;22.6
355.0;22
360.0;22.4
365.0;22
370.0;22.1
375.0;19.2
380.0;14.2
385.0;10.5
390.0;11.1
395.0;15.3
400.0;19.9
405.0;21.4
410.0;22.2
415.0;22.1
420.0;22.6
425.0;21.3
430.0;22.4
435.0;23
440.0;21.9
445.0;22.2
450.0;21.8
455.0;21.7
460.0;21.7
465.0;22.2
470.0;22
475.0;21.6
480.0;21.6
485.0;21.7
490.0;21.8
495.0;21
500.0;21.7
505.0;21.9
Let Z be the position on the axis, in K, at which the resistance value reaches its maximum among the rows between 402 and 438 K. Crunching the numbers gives 435.0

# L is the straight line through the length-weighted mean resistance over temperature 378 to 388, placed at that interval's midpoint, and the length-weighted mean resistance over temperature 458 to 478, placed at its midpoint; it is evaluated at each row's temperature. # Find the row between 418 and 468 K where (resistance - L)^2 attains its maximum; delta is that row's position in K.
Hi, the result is 420.0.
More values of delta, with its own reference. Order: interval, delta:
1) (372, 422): 375.0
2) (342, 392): 350.0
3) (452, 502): 495.0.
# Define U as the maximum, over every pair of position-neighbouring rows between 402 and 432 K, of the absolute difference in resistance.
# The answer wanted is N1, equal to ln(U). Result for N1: 0.3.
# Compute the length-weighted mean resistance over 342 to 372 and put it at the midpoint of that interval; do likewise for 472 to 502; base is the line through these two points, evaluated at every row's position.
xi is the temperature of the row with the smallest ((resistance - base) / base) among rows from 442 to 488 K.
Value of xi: 475.0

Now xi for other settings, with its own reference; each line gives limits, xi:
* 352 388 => 385.0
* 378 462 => 385.0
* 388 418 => 390.0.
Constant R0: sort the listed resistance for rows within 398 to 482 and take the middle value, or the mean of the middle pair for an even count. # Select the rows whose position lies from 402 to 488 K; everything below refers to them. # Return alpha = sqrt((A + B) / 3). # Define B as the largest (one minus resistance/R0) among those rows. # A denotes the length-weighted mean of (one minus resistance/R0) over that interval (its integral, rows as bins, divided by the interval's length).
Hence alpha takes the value 0.091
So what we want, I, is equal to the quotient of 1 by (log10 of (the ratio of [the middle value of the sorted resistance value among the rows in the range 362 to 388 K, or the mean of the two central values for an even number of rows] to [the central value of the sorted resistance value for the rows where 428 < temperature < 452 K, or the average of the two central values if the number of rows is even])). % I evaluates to -16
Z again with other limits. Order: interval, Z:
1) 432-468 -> 435.0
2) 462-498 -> 465.0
